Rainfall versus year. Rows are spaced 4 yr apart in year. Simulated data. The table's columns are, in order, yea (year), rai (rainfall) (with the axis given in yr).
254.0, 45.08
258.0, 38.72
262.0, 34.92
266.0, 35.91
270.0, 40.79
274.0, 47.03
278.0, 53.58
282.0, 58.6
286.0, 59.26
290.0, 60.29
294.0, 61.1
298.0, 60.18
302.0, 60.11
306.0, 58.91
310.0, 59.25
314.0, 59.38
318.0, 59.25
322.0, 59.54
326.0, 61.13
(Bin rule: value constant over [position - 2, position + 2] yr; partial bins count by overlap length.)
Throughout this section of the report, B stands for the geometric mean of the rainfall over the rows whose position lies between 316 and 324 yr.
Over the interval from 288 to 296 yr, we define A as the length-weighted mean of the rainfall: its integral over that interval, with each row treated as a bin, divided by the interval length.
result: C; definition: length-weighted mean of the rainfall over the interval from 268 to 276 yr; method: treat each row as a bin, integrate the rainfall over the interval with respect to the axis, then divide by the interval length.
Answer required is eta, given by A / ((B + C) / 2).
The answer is 1.2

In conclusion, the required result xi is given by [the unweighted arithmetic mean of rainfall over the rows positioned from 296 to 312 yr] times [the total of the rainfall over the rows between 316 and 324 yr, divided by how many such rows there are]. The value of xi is 3541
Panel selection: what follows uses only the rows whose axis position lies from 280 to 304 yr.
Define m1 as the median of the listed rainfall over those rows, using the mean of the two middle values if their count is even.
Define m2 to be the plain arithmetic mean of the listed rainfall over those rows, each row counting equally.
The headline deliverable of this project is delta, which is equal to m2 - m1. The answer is -0.22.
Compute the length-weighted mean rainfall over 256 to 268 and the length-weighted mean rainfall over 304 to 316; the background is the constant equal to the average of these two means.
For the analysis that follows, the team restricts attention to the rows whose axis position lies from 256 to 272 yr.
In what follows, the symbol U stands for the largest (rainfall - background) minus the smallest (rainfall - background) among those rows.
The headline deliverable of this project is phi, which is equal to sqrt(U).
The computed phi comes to 2.4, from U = 5.9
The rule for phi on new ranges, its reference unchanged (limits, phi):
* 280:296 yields 1.6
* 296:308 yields 1.1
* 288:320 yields 1.5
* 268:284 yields 4.2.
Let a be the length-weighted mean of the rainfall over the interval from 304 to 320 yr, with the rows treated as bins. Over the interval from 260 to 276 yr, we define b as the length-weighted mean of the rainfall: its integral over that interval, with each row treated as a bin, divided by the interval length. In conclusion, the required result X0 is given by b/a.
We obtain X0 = 0.67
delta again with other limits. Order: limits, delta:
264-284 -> 0.15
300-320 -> 0.13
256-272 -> 0.27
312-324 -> 0.01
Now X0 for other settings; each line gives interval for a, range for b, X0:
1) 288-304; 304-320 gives 0.98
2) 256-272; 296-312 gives 1.59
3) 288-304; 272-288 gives 0.90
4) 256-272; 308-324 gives 1.58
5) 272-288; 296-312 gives 1.09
